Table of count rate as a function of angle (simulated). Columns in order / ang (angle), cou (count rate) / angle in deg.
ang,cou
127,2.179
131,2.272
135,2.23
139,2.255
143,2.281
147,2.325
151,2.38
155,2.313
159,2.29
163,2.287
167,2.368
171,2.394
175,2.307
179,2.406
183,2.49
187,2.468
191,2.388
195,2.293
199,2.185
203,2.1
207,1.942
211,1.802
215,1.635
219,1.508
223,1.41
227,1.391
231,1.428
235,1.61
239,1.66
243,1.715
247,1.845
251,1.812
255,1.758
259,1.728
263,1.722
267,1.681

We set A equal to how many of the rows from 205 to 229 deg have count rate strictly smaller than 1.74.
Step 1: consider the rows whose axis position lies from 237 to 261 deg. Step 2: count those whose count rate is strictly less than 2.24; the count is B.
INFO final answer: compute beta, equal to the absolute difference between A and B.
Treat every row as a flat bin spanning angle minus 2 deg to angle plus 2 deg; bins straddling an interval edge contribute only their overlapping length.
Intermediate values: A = 4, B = 6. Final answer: 2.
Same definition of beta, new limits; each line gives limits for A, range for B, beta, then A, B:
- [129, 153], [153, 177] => 0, 0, 0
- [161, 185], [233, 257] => 6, 0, 6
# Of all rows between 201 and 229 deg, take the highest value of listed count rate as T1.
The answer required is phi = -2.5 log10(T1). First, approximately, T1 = 2.1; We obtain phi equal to -0.806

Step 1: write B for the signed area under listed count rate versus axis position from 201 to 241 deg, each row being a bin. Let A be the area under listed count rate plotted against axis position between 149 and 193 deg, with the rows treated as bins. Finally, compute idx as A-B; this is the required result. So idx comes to 38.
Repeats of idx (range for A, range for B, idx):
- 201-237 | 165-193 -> -8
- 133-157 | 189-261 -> -74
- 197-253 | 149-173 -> 40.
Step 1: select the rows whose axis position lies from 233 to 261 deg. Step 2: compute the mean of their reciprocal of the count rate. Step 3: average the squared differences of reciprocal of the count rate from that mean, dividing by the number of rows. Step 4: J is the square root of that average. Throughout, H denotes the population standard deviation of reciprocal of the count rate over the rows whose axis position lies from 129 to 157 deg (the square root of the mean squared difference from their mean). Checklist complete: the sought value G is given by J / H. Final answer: 2.9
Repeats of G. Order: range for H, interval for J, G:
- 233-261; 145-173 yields 0.3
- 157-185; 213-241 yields 3.8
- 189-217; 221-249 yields 1.0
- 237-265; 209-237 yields 3.0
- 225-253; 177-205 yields 0.4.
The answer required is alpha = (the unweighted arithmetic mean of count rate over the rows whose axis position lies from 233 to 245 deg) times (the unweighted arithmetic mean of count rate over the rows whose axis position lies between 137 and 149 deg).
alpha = 3.8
